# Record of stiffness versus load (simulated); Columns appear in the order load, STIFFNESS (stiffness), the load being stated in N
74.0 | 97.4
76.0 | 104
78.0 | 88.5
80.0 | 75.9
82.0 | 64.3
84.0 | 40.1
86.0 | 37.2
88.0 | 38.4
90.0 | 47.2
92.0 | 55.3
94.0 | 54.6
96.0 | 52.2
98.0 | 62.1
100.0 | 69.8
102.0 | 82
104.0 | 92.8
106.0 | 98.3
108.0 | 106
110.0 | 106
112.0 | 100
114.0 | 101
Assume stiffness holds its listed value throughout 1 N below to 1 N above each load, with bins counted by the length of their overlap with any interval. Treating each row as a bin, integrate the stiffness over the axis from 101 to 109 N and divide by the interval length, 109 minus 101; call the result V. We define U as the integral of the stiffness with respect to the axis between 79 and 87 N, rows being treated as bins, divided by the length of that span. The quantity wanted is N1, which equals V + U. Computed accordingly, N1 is 149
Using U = 54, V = 95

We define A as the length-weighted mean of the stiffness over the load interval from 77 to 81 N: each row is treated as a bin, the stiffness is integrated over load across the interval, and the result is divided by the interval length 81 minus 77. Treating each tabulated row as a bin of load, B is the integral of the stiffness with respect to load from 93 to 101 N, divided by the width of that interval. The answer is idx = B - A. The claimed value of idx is -23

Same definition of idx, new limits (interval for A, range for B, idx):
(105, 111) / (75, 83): -20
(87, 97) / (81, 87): -2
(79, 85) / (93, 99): -4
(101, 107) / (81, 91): -46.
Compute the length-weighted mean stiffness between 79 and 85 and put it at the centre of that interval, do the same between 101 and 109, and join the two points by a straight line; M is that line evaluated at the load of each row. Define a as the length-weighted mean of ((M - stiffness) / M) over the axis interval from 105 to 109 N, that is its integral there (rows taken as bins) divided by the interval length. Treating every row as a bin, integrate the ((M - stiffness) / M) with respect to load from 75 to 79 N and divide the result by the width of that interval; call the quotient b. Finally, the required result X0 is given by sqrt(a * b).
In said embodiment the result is 0.192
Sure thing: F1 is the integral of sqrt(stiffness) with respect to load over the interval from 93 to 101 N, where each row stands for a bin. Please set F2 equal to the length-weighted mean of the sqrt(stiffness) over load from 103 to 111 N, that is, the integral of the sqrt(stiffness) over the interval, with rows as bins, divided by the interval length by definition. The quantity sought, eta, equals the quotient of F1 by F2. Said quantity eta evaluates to 6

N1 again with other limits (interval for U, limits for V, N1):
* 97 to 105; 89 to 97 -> 129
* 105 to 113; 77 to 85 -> 170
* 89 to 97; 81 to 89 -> 97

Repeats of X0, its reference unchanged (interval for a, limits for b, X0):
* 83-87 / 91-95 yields 0.337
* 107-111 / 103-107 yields 0.020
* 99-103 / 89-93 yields 0.211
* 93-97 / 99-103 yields 0.219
